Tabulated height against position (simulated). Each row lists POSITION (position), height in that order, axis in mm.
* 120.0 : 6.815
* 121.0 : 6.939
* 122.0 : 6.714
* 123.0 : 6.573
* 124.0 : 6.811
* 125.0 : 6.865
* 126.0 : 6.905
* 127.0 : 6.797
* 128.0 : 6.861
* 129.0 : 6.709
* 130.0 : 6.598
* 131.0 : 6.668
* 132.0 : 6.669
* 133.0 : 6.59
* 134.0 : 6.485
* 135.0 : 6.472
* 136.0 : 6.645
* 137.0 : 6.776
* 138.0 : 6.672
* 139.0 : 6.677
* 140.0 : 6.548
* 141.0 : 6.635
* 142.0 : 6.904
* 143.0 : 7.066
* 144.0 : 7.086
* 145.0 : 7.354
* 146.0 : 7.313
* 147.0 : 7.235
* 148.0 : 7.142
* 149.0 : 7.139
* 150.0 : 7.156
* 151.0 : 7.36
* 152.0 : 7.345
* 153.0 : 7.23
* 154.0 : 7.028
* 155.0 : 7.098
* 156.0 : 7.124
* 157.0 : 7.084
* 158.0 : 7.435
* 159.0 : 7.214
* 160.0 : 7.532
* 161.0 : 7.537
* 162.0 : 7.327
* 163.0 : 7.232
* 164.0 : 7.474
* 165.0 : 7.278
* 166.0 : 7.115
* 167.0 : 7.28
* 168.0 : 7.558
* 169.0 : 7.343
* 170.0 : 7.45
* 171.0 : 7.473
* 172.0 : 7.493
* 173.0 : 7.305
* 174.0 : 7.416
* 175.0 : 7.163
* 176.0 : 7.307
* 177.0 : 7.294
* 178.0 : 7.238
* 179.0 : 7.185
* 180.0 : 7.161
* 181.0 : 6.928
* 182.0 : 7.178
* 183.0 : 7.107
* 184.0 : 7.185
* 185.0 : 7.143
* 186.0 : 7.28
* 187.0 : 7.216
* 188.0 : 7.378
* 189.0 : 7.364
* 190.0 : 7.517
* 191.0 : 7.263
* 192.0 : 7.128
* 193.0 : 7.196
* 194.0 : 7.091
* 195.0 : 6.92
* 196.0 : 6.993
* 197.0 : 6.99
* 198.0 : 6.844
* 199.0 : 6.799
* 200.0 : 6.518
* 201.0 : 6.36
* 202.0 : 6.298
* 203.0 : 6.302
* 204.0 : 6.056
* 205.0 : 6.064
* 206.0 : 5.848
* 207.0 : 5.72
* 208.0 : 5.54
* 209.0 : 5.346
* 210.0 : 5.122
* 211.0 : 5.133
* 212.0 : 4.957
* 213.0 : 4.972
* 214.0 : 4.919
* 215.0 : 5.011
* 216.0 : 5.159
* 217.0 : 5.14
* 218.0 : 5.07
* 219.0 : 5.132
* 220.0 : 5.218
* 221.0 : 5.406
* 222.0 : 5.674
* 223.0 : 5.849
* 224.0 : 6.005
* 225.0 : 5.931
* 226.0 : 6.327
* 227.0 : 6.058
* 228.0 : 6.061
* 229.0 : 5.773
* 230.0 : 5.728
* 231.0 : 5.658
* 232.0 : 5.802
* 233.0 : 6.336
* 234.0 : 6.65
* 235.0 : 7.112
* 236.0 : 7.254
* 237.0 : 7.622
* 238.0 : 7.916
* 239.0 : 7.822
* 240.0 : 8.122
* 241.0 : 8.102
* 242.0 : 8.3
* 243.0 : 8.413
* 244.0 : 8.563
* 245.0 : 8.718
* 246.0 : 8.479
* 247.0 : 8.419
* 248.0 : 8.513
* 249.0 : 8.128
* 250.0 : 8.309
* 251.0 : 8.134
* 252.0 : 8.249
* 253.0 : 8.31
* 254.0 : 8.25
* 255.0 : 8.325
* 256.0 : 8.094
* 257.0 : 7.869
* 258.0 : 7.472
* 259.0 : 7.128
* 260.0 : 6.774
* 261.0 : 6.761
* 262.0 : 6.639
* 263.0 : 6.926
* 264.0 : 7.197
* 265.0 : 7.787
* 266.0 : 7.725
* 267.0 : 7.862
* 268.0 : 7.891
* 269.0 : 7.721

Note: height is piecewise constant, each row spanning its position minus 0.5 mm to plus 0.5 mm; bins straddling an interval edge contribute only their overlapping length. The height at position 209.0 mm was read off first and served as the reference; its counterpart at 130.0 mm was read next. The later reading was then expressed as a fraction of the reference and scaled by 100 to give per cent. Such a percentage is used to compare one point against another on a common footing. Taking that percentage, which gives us 123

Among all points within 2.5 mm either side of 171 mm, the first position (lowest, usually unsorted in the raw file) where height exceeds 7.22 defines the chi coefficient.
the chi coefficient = 169.0 mm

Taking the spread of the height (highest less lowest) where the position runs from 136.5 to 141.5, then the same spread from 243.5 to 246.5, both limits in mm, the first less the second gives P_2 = 0.0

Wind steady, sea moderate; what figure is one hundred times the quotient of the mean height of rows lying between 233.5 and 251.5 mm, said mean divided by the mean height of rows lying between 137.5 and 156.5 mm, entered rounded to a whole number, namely 114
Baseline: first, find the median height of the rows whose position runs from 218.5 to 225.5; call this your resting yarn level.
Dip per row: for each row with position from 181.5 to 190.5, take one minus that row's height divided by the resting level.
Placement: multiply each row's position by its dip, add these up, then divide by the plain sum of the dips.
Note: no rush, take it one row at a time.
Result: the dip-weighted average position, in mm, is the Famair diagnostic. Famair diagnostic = 186.2 mm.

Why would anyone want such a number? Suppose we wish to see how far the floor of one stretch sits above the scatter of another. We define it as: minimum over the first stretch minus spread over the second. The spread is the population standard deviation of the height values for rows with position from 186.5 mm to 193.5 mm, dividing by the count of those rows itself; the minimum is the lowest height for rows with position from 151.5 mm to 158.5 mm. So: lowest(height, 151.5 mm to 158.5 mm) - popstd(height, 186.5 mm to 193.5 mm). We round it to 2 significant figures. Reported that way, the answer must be 6.9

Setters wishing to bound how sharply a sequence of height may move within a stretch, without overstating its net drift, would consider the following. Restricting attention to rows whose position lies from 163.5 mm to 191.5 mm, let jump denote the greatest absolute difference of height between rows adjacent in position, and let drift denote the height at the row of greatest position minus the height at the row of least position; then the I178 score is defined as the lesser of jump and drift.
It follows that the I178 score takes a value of -0.21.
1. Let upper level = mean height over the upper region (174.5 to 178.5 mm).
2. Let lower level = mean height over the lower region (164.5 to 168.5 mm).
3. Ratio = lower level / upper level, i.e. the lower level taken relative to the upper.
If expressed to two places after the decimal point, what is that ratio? 1.01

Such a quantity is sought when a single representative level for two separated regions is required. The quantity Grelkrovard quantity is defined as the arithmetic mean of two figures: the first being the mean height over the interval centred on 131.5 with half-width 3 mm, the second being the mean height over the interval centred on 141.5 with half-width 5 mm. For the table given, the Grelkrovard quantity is 6.8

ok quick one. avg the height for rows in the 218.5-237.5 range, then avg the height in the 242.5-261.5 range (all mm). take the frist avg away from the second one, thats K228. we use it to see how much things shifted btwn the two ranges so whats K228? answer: 2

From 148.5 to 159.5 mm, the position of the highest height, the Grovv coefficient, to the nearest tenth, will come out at 158.0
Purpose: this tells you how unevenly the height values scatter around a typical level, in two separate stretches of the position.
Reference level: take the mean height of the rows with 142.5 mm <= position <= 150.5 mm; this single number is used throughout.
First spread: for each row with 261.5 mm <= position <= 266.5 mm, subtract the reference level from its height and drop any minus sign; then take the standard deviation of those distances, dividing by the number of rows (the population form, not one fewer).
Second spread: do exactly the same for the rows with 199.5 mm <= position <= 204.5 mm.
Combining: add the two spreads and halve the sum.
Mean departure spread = 0.187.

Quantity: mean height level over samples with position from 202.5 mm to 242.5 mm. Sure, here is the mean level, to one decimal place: 6.1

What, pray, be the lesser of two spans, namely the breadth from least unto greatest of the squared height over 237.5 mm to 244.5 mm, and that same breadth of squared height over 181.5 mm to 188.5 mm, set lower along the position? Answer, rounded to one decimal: 3.9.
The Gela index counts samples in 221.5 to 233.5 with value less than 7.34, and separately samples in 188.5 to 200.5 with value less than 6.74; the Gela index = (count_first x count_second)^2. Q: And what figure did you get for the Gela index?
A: 144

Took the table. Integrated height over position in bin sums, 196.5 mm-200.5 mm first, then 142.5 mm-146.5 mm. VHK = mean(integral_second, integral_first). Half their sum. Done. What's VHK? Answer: 28.0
